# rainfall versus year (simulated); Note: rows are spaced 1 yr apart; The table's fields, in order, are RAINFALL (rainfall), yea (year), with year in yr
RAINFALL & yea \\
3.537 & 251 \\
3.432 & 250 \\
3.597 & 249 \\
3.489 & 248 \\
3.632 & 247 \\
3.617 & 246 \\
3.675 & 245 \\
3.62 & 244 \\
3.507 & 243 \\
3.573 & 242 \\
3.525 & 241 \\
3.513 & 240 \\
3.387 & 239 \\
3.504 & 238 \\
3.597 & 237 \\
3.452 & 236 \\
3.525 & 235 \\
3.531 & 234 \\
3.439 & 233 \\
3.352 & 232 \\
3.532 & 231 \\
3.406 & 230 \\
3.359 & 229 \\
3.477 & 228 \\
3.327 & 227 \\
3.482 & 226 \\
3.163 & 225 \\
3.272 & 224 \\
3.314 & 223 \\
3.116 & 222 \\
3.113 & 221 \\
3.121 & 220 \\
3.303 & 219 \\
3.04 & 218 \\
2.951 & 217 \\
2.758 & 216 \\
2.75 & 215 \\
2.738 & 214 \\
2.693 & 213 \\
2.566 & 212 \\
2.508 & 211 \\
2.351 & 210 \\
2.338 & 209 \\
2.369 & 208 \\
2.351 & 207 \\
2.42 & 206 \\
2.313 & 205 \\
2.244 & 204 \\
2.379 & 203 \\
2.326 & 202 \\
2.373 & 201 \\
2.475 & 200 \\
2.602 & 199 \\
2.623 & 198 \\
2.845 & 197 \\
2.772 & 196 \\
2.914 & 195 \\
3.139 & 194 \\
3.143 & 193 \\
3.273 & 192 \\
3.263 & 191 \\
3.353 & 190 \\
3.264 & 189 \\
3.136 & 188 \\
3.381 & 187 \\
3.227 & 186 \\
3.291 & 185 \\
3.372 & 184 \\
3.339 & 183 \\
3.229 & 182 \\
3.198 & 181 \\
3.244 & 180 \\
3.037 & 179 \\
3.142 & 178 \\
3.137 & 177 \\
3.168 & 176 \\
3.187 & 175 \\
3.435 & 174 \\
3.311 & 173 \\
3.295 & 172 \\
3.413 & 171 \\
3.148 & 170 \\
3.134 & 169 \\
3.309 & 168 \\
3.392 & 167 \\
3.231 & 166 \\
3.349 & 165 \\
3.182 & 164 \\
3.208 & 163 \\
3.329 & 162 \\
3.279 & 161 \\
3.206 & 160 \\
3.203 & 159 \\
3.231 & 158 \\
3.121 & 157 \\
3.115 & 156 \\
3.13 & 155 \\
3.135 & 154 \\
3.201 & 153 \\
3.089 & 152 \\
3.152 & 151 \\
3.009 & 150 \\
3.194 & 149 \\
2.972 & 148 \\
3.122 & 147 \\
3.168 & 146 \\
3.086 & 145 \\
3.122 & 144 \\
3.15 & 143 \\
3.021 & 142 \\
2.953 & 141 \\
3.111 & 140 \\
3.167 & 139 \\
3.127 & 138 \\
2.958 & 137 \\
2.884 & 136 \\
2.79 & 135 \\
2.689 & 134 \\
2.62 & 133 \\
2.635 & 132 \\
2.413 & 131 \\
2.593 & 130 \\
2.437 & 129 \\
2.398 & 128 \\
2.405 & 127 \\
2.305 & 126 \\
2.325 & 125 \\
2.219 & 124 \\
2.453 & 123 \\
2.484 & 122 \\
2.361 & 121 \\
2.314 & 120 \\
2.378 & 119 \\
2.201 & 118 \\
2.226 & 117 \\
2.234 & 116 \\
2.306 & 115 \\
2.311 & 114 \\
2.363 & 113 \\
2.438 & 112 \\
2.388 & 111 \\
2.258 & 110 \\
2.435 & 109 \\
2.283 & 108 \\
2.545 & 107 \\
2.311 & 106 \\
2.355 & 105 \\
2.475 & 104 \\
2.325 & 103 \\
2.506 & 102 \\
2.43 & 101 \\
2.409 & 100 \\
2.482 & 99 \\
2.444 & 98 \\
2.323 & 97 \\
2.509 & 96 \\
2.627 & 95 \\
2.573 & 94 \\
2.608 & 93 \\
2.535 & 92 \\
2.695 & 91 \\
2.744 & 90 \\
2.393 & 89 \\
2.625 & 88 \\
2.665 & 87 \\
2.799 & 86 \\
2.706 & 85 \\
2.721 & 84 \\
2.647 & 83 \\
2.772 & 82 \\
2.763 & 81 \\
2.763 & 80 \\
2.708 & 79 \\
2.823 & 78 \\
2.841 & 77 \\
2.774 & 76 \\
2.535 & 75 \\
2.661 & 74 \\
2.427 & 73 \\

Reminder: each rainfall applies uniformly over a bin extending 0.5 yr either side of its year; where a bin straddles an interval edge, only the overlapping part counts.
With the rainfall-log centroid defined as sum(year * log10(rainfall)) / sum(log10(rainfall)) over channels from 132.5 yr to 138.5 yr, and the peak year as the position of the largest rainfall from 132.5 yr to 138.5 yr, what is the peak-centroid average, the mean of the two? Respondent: 136.8 yr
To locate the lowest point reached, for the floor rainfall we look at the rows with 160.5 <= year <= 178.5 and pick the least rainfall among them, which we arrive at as 3.134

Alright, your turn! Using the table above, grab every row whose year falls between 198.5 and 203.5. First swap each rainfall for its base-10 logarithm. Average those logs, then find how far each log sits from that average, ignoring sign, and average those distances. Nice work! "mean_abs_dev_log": 0.0152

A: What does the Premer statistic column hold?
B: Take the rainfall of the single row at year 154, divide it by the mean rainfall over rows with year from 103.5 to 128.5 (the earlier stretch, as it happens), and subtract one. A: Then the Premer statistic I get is 0.33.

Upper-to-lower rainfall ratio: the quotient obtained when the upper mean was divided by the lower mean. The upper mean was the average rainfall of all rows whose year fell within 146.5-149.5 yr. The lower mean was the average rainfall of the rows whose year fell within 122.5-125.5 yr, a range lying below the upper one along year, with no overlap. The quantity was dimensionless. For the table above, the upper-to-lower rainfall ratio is 1.33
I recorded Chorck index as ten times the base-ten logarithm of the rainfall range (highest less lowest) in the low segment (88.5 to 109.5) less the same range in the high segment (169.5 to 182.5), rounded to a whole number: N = -12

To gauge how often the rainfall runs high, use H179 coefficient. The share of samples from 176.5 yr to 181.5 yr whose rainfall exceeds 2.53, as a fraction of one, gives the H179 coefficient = 1.00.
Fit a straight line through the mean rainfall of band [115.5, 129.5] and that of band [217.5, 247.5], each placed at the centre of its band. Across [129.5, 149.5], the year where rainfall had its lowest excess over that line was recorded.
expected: 131 yr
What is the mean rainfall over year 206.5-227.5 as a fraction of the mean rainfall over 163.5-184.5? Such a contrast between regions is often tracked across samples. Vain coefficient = 0.89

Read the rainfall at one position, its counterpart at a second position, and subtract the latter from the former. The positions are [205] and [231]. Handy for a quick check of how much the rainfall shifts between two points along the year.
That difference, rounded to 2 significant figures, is -1.2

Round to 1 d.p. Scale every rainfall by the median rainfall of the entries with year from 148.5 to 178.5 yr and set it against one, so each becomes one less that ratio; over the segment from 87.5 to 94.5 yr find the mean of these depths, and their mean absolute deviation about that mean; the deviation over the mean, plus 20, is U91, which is 20.1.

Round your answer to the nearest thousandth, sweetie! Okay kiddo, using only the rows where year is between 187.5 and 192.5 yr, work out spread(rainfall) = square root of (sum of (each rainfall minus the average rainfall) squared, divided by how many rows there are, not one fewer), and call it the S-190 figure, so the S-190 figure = 0.070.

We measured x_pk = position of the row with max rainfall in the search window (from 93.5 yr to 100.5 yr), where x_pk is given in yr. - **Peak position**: 95 yr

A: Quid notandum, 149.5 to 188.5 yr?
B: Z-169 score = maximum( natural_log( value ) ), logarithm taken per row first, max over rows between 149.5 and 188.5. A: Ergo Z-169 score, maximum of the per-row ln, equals 1.23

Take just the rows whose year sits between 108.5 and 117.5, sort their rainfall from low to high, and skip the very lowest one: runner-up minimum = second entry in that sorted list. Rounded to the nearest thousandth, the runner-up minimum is 2.234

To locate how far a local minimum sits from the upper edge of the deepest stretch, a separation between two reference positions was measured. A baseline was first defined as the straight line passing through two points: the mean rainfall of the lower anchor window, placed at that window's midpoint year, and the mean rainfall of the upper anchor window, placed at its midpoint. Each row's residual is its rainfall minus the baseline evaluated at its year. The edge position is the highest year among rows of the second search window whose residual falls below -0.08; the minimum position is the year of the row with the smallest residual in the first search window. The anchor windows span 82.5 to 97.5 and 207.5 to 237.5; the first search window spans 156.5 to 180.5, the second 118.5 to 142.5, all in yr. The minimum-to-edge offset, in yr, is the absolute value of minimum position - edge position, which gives 45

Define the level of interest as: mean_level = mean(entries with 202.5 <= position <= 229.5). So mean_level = 2.8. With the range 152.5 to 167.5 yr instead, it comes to 3.2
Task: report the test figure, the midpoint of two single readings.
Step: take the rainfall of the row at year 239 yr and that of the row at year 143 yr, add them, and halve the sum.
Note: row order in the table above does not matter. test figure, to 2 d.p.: 3.27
